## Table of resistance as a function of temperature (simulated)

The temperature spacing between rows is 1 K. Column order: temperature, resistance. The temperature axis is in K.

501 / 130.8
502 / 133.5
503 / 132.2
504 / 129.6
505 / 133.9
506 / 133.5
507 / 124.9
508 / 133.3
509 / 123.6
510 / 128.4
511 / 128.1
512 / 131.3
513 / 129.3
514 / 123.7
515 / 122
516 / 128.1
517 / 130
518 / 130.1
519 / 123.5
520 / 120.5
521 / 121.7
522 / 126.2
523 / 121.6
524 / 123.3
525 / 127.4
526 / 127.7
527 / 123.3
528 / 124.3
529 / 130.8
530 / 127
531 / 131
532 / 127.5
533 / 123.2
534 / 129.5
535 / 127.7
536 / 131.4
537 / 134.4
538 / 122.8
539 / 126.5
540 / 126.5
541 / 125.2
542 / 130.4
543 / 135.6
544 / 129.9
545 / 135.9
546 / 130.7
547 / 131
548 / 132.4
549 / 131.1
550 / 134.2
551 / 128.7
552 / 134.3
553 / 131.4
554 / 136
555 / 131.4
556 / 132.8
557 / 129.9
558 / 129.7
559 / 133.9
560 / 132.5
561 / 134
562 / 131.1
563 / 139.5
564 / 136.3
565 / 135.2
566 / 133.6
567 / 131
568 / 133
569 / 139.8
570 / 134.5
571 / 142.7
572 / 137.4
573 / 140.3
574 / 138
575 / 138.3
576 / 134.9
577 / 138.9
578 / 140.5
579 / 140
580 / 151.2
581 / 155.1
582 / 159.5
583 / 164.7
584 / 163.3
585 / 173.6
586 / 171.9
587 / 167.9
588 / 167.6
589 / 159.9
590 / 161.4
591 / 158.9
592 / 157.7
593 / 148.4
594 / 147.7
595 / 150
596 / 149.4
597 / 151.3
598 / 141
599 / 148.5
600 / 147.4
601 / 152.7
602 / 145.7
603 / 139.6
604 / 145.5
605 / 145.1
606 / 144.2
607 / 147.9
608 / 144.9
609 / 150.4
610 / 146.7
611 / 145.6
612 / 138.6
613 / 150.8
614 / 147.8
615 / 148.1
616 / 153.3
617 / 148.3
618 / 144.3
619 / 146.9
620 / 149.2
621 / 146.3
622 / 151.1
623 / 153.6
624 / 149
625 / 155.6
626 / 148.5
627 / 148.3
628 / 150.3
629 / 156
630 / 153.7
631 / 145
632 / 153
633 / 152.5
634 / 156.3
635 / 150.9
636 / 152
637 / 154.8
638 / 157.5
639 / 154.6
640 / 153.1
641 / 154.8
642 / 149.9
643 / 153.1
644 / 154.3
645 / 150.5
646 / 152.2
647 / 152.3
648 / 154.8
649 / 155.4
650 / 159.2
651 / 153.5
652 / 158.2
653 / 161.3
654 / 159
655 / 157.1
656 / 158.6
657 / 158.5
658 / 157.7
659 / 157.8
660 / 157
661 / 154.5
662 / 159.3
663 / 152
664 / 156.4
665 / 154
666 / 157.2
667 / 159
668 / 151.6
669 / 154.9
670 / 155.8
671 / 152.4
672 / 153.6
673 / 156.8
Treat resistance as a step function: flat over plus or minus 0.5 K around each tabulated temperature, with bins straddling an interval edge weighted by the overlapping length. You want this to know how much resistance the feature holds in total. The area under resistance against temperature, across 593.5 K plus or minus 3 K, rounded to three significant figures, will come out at 912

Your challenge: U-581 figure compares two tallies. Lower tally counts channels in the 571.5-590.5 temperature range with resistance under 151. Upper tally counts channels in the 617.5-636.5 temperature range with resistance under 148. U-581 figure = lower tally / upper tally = 2.0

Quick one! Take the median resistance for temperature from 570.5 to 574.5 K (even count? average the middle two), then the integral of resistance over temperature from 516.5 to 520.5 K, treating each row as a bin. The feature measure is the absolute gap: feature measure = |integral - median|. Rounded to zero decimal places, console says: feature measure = 365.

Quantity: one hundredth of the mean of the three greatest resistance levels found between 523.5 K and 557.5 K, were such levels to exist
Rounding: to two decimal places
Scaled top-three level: 1.36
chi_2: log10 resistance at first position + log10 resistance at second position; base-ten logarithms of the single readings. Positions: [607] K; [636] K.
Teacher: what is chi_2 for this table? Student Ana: 4.35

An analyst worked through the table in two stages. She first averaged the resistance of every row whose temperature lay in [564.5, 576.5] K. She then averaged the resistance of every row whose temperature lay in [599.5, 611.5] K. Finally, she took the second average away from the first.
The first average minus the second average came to -10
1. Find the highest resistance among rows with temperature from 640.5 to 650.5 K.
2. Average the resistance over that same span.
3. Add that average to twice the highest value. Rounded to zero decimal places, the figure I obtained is 472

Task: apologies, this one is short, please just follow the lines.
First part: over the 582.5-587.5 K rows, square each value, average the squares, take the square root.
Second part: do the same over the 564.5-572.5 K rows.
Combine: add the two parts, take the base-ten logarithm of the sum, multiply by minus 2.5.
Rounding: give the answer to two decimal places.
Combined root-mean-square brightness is -6.21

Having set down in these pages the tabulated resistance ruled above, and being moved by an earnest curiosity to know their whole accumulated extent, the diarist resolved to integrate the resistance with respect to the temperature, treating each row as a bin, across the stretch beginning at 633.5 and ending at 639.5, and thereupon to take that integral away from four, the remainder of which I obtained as -922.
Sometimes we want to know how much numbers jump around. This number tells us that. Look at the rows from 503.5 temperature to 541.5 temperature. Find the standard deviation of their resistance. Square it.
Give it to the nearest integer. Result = 14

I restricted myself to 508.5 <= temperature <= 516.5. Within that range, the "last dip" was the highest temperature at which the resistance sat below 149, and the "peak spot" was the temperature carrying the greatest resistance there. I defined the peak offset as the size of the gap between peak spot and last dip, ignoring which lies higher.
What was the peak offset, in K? 4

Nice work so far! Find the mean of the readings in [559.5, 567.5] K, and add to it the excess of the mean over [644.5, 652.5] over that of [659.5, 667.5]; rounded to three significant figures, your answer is 132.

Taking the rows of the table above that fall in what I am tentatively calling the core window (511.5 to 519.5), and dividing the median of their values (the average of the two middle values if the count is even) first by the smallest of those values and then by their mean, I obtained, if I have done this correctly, 0.0083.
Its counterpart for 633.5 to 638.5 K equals 0.0066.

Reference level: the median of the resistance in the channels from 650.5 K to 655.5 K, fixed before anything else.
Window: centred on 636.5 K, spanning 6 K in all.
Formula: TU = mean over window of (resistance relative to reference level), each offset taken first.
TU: -4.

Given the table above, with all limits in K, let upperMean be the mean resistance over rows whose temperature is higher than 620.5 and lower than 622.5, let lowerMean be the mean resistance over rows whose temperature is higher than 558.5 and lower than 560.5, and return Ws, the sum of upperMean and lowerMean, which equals 282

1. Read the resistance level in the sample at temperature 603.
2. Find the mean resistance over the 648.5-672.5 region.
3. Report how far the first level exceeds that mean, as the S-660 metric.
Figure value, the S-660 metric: -17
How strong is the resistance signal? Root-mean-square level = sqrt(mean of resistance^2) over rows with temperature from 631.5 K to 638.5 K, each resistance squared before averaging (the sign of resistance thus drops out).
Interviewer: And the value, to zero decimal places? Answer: 154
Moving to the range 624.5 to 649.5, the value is 153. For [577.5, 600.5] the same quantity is 156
